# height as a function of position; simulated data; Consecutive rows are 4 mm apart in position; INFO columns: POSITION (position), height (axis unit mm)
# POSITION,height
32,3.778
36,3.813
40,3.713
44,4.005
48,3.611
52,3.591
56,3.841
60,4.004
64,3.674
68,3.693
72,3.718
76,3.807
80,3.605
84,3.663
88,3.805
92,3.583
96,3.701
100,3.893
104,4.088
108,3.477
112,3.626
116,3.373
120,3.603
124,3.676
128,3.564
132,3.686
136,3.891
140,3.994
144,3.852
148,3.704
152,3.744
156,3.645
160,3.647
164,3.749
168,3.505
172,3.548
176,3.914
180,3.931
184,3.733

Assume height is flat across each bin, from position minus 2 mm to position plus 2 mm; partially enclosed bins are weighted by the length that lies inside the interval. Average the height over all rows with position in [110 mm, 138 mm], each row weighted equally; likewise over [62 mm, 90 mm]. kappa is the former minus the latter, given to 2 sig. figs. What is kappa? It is -0.078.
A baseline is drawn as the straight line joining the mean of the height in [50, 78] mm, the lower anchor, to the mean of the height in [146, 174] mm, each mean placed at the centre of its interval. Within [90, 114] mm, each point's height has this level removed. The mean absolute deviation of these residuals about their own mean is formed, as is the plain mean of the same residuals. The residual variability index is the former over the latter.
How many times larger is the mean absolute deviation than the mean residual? 15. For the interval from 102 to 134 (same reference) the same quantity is -2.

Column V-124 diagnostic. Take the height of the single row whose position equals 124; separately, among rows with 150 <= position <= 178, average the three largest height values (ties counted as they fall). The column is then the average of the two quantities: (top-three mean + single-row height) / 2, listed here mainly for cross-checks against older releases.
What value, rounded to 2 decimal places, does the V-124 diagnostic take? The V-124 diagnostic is 3.74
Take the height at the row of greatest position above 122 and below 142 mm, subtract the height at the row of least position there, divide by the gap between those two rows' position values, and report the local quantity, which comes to 0.020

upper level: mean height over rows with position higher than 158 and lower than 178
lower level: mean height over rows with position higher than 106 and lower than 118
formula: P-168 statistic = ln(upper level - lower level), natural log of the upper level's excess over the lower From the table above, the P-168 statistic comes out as -1.7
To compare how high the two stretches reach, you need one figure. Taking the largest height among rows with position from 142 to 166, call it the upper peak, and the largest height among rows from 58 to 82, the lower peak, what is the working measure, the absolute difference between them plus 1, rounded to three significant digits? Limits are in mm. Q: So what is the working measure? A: 1.15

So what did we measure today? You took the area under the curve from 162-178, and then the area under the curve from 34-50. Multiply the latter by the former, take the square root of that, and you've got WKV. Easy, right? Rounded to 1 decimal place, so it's 59.7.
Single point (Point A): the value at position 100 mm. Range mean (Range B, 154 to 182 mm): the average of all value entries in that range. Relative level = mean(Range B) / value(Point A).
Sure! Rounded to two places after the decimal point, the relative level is 0.95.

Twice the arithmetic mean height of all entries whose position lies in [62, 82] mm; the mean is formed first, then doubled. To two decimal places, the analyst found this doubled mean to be 7.40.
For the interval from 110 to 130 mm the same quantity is 7.14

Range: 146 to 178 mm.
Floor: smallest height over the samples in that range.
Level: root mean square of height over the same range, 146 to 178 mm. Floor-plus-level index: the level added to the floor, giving 7.19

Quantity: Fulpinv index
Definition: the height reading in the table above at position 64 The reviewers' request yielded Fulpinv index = 3.674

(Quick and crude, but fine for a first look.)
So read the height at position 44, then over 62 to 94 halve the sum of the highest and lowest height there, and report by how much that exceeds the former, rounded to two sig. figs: -0.31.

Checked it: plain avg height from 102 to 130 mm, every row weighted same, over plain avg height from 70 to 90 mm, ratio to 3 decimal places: 0.976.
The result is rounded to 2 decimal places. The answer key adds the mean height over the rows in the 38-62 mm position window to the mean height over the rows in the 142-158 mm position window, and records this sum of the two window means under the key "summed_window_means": 7.53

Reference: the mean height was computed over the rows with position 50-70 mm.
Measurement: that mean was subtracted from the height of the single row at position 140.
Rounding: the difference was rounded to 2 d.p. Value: 0.23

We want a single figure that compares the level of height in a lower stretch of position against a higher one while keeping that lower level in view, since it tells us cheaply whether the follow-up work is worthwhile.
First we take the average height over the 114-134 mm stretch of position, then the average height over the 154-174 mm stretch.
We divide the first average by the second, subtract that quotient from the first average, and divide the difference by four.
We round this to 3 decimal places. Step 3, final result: 0.648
